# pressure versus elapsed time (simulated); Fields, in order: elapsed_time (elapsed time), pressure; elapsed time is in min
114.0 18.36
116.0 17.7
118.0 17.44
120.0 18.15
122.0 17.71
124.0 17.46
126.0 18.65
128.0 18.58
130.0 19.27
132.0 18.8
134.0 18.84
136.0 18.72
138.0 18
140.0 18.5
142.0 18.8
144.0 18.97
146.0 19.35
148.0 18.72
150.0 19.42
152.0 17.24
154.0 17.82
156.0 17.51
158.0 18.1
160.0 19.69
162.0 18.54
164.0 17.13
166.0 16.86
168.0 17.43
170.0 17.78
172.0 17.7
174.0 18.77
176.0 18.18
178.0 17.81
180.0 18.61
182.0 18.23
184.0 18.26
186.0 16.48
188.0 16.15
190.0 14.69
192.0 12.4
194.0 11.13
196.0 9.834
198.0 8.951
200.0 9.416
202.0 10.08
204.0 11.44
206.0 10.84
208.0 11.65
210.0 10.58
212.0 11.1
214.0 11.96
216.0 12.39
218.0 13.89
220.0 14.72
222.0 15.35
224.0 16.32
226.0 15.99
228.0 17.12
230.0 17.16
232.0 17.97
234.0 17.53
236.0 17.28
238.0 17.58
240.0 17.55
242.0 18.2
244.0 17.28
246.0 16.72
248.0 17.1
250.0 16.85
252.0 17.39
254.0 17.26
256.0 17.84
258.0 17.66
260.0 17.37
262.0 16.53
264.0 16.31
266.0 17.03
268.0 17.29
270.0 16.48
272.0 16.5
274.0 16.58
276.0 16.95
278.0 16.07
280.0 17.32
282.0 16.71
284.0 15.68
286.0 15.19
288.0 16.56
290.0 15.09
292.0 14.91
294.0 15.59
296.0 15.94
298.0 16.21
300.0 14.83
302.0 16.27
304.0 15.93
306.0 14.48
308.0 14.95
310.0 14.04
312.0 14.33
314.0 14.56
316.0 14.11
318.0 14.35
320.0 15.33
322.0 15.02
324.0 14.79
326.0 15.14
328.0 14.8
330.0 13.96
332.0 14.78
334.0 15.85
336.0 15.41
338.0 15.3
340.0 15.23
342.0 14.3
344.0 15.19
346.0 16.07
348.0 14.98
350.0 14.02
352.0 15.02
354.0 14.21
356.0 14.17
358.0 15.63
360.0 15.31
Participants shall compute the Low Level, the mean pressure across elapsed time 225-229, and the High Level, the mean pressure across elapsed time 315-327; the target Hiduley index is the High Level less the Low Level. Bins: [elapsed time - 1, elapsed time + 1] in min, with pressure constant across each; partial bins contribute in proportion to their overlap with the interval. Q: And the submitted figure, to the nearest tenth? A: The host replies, -1.8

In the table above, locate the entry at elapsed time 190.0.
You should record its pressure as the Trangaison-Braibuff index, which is 14.69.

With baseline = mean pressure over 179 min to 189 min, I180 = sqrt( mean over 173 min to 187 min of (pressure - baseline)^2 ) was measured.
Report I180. 0.9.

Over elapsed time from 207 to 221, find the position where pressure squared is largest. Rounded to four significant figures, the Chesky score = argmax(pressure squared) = 220.0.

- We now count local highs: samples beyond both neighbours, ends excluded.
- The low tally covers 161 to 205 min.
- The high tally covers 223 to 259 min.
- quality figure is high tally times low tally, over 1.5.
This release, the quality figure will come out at 16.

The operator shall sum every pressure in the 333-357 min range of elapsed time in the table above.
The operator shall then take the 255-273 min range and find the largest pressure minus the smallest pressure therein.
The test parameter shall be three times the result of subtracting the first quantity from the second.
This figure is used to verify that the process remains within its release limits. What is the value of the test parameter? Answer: -535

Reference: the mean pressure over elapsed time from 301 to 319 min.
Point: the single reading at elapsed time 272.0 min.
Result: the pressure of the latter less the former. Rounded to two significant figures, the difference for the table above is 1.7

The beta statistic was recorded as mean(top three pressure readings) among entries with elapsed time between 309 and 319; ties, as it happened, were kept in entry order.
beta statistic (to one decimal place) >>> 14.4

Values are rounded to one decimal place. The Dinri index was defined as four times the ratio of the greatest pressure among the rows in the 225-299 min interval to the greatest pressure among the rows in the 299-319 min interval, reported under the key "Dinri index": 4.5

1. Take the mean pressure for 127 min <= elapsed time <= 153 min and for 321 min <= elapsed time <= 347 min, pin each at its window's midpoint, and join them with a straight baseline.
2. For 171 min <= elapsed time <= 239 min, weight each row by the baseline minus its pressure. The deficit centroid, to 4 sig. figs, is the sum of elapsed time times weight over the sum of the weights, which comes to 203.6 min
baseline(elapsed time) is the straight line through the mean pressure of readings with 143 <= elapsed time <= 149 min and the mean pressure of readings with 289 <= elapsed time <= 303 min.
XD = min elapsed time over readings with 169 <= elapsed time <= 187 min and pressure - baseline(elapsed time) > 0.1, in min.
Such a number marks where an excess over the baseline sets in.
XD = 174.0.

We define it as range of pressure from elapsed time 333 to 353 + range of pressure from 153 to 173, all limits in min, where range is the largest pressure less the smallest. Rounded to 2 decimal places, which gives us 4.88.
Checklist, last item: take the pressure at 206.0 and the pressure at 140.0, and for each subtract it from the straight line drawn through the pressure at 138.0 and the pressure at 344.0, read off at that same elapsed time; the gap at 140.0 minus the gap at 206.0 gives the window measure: -6.8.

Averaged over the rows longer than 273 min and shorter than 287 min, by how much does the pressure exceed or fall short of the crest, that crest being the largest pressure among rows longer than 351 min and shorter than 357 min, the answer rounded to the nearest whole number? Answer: 1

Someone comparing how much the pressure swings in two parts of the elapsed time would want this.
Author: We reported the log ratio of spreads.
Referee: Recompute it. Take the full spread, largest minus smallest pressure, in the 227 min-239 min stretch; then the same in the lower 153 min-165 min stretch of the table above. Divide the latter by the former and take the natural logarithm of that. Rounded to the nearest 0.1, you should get 1.1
